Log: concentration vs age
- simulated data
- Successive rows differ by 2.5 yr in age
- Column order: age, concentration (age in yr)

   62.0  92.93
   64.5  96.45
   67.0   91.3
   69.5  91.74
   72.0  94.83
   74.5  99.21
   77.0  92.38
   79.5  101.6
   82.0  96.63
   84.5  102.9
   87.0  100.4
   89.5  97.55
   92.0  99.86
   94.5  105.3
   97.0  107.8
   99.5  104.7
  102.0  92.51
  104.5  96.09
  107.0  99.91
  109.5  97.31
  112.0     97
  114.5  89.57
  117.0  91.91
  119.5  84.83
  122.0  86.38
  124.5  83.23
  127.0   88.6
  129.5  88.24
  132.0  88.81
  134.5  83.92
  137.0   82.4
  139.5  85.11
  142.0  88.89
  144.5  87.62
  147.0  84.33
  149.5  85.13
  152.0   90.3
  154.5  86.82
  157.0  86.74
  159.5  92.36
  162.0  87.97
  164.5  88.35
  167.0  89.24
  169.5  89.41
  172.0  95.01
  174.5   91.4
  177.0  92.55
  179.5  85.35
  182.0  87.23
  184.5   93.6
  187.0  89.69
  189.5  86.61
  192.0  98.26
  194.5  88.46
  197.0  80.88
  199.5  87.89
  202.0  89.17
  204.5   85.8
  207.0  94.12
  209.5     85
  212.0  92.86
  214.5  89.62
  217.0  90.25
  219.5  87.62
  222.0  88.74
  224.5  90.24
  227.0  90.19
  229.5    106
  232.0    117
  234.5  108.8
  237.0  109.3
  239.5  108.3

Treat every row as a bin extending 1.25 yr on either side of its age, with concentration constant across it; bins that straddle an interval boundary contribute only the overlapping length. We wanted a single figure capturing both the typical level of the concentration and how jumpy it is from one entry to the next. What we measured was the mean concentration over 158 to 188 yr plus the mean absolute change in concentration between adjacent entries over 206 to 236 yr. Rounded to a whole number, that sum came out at 96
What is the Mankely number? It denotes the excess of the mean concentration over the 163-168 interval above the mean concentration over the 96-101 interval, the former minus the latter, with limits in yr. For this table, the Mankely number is -17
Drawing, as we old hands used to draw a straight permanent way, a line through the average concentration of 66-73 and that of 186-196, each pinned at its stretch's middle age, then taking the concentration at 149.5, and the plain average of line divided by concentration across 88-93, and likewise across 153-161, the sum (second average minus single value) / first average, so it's -90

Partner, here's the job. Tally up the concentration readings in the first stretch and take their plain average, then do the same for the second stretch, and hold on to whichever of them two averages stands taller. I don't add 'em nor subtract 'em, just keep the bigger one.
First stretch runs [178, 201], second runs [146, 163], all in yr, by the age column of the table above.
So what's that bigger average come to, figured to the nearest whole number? 89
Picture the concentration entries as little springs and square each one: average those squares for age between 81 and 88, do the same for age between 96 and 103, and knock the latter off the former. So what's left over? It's -378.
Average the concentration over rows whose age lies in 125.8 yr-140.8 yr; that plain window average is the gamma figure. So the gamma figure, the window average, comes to 86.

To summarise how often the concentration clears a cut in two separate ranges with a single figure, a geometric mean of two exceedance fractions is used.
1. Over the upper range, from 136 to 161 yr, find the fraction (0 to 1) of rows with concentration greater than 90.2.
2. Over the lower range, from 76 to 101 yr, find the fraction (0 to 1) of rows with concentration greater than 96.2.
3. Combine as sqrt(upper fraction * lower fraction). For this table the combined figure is 0.42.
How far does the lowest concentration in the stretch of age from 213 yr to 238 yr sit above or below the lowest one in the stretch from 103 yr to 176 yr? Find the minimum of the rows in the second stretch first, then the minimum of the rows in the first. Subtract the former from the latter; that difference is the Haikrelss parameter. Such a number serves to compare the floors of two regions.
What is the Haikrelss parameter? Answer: 5.2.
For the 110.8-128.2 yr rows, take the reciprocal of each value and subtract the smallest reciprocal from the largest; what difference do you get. 0.0017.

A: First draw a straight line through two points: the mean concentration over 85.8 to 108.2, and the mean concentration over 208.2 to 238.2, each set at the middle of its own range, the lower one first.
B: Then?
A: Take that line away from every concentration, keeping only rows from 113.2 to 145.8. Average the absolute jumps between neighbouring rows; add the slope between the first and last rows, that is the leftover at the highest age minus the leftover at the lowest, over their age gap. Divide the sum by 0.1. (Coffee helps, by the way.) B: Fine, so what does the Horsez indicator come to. 29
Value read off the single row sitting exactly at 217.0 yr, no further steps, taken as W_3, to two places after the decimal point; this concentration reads 90.25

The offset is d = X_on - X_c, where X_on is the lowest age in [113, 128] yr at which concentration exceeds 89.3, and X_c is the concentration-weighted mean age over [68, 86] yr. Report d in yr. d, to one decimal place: 37.4 yr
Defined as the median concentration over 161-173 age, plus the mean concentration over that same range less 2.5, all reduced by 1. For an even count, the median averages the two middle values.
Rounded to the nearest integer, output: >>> 176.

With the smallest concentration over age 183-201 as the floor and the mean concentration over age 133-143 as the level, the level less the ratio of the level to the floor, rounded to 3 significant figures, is 84.0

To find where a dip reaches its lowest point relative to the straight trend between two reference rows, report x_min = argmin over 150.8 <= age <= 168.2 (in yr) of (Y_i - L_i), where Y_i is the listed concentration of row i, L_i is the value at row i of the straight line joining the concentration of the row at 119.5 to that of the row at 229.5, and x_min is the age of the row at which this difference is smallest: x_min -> 157.0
